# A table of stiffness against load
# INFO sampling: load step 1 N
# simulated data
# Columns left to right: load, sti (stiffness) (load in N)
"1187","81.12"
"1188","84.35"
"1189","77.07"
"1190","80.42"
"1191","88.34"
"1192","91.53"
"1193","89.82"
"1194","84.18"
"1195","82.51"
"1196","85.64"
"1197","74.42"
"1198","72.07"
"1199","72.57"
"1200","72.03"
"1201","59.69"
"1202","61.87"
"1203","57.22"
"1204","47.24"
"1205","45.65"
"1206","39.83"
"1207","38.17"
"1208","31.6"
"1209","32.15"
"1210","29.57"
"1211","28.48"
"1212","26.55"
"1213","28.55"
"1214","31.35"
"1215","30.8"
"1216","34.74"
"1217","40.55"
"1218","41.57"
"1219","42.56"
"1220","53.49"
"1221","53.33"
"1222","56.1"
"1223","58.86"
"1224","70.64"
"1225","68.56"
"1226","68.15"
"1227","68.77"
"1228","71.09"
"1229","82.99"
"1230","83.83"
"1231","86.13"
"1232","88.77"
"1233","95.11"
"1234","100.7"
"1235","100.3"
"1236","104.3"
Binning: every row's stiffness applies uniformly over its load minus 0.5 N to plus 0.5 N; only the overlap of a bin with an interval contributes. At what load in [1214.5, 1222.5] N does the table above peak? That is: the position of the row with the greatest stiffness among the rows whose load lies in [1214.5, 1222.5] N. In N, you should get 1222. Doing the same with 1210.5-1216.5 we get 1216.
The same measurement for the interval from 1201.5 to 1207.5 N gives 1202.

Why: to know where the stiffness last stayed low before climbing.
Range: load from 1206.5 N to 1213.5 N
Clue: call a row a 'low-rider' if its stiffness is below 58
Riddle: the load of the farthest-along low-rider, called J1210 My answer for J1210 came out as 1213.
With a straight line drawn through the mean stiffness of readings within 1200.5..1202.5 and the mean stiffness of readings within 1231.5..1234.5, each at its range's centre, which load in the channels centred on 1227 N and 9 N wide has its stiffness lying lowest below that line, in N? 1223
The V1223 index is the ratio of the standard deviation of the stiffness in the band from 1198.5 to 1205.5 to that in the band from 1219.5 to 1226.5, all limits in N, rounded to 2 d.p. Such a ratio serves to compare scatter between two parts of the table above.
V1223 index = 1.41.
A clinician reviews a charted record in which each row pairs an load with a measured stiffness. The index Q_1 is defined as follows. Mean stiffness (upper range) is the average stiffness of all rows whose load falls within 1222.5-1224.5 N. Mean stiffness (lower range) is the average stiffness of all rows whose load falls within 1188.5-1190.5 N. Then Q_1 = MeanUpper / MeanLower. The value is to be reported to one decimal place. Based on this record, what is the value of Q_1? 0.8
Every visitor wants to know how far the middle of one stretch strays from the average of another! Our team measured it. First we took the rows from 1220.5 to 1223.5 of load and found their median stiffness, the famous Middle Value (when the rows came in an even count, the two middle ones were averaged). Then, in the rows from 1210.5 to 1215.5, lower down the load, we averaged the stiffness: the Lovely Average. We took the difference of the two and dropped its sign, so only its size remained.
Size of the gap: 27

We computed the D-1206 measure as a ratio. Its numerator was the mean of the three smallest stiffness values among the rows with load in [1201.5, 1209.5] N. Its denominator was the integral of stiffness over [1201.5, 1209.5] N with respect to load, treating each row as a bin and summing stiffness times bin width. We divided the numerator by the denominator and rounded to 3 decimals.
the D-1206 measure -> 0.096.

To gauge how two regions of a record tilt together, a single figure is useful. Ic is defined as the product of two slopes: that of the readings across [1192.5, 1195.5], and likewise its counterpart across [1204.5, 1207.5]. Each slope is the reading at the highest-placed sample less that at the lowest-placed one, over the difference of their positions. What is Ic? 14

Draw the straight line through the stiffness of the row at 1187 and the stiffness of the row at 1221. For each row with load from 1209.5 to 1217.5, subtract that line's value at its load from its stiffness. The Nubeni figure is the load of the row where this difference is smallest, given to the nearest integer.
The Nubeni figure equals 1212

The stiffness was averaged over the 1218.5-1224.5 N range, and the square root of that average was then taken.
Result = 7.5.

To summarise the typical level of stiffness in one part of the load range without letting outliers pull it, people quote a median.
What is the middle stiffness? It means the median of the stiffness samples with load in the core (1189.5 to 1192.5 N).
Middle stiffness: 88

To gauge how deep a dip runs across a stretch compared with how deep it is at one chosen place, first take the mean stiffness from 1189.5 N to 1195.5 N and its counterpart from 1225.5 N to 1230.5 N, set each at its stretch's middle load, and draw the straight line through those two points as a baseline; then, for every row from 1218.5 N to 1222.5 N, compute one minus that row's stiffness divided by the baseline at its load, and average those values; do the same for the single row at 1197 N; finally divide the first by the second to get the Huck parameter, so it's 2.8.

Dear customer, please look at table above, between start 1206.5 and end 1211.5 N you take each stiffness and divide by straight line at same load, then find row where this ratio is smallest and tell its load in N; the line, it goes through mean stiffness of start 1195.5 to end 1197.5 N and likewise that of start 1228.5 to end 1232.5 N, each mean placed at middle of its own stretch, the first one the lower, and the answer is 1211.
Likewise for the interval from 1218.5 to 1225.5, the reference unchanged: 1219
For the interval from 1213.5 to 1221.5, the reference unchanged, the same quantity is 1215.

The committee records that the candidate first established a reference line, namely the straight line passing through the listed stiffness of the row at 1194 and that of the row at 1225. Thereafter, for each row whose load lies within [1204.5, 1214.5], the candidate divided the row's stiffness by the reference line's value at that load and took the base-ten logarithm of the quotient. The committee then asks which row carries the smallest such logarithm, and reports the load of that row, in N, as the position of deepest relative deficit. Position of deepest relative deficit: 1212 N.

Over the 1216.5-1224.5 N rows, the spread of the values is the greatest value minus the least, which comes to 30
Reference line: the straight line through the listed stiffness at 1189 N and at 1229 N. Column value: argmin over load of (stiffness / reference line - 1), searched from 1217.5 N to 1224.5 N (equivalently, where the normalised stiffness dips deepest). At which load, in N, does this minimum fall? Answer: 1218 N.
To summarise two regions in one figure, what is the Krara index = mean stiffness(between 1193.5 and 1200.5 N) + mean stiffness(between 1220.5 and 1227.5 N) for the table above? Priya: 141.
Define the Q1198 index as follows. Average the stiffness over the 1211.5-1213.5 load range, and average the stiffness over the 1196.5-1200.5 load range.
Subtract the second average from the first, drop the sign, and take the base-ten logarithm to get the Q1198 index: 1.66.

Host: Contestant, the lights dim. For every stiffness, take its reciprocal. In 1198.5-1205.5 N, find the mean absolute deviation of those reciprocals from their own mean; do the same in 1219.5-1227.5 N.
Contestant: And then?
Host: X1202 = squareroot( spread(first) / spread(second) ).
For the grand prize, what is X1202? 1.2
